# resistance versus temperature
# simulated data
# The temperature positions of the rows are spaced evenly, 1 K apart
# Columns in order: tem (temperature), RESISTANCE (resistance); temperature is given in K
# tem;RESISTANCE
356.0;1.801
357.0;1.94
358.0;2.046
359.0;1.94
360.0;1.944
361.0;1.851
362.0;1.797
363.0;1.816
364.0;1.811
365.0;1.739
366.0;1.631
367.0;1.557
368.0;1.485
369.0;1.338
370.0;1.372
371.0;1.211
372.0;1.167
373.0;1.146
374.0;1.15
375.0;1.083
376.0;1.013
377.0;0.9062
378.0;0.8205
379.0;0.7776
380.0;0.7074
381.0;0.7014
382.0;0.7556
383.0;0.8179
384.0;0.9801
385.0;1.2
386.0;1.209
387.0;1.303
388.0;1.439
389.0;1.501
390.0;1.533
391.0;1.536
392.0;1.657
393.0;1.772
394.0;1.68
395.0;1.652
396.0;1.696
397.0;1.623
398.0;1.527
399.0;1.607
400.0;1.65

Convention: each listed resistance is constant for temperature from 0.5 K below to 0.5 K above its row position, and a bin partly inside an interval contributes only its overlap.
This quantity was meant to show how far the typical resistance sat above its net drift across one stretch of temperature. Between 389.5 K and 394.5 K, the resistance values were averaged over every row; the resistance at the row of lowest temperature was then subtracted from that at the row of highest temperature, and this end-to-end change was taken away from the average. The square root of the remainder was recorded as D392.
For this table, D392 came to 1.22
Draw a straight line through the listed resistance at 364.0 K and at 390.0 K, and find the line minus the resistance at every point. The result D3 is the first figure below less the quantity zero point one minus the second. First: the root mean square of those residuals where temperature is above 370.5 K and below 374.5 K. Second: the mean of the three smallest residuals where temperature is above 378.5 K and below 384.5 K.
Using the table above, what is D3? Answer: 1.2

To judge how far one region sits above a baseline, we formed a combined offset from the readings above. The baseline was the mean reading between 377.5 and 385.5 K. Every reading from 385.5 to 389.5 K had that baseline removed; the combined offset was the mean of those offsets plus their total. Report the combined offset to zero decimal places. 3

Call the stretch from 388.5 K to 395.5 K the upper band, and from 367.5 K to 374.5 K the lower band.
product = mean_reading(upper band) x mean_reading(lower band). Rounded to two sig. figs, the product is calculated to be 2.1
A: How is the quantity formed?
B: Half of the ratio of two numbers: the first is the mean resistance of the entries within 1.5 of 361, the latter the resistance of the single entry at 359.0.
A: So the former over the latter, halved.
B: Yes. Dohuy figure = 0.48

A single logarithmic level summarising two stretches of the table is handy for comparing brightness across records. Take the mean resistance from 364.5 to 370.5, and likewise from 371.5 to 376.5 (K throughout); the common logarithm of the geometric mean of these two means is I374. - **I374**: 0.11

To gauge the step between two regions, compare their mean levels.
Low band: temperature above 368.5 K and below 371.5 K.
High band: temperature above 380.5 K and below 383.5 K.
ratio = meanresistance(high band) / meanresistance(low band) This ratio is 0.6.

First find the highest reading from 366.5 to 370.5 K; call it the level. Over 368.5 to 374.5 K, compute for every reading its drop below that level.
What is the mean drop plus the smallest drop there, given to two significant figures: 0.51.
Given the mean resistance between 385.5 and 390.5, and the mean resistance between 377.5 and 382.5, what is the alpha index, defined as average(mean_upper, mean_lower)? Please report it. 1.07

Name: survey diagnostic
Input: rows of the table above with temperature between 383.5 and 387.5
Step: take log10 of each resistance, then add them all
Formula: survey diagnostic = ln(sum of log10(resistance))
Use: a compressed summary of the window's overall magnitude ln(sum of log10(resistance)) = -1.3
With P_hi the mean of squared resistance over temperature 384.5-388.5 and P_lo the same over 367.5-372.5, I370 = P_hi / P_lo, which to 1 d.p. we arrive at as 1.0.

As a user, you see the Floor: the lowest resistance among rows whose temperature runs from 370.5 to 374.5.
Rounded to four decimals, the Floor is 1.1460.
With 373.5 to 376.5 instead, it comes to 1.0130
